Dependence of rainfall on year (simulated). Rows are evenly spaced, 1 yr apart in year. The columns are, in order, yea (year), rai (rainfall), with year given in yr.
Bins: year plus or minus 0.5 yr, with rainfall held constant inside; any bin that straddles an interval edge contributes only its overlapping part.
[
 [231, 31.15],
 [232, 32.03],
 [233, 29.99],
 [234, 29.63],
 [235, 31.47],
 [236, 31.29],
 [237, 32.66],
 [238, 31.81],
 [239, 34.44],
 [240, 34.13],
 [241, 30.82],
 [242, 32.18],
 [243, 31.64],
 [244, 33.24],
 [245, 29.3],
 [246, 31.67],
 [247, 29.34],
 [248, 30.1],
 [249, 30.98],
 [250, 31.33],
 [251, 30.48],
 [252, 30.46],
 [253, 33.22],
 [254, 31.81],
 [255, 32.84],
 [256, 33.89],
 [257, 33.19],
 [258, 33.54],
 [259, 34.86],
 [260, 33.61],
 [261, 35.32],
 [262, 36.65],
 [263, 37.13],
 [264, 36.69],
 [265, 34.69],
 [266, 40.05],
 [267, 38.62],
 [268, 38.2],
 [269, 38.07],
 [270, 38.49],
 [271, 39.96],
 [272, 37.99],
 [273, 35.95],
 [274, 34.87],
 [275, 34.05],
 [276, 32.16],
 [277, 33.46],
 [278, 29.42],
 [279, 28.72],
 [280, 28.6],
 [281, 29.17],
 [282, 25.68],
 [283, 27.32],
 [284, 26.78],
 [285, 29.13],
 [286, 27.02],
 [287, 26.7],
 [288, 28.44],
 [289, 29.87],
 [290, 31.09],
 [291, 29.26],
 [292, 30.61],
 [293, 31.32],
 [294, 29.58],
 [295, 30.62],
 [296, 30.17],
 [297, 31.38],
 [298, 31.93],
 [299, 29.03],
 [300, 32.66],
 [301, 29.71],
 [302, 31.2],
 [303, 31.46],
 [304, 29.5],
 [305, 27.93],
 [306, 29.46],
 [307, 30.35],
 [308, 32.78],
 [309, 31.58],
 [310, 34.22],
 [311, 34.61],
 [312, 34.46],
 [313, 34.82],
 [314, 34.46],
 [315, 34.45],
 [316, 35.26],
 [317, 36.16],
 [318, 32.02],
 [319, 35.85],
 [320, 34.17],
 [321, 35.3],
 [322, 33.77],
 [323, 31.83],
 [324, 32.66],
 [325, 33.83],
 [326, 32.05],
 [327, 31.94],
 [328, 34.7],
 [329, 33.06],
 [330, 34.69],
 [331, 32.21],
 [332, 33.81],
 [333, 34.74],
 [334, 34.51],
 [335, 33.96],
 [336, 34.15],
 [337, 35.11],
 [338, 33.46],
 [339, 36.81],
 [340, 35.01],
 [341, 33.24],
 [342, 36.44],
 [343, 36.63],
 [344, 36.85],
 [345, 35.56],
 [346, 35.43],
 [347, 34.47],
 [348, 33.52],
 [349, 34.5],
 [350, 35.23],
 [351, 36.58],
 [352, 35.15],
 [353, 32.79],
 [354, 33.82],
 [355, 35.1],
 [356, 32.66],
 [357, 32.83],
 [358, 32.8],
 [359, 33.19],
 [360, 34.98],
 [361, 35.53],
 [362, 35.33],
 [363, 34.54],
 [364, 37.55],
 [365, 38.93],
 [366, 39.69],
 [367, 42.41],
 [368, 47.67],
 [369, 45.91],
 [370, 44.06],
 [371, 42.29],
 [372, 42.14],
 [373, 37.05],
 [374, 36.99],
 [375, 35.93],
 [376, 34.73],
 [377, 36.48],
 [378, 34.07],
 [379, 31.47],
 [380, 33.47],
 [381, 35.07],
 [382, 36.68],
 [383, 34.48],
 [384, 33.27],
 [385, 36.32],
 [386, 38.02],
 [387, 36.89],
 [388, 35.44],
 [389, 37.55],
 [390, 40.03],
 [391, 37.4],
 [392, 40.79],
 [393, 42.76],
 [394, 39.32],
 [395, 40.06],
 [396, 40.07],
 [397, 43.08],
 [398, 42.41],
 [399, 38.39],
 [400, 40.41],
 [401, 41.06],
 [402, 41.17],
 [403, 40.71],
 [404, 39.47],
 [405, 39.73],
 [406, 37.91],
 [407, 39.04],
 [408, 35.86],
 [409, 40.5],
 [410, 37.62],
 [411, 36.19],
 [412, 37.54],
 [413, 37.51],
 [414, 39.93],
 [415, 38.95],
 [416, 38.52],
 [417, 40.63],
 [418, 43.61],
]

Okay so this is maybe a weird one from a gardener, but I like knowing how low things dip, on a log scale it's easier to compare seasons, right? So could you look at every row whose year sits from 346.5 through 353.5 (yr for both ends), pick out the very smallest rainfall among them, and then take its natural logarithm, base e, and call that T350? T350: 3.49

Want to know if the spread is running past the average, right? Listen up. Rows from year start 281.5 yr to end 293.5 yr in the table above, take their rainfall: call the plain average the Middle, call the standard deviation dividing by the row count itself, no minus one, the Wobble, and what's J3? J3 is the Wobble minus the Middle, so -27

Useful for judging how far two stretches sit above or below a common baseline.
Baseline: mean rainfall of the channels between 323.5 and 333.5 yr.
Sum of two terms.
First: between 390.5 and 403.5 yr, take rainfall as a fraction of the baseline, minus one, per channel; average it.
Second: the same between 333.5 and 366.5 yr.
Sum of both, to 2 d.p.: 0.27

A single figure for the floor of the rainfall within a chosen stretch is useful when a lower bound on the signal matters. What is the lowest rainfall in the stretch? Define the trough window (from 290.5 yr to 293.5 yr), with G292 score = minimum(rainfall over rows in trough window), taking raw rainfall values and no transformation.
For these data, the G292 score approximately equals 29.26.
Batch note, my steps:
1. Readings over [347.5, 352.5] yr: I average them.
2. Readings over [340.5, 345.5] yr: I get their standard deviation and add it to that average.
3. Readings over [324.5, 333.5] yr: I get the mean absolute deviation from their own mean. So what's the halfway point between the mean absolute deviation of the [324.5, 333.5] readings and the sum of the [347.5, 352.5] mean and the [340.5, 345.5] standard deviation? 18.7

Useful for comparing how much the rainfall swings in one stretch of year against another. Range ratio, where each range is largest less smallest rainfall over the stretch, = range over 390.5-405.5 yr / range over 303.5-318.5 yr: 0.69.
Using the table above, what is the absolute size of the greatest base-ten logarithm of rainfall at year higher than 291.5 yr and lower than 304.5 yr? 1.51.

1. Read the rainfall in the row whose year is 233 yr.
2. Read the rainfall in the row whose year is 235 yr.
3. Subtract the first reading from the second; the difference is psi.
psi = 1.5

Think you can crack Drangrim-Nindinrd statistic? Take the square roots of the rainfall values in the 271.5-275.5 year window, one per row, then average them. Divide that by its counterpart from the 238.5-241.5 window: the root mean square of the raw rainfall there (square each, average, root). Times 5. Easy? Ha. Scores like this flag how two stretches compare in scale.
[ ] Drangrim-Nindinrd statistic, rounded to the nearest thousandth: 0.901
